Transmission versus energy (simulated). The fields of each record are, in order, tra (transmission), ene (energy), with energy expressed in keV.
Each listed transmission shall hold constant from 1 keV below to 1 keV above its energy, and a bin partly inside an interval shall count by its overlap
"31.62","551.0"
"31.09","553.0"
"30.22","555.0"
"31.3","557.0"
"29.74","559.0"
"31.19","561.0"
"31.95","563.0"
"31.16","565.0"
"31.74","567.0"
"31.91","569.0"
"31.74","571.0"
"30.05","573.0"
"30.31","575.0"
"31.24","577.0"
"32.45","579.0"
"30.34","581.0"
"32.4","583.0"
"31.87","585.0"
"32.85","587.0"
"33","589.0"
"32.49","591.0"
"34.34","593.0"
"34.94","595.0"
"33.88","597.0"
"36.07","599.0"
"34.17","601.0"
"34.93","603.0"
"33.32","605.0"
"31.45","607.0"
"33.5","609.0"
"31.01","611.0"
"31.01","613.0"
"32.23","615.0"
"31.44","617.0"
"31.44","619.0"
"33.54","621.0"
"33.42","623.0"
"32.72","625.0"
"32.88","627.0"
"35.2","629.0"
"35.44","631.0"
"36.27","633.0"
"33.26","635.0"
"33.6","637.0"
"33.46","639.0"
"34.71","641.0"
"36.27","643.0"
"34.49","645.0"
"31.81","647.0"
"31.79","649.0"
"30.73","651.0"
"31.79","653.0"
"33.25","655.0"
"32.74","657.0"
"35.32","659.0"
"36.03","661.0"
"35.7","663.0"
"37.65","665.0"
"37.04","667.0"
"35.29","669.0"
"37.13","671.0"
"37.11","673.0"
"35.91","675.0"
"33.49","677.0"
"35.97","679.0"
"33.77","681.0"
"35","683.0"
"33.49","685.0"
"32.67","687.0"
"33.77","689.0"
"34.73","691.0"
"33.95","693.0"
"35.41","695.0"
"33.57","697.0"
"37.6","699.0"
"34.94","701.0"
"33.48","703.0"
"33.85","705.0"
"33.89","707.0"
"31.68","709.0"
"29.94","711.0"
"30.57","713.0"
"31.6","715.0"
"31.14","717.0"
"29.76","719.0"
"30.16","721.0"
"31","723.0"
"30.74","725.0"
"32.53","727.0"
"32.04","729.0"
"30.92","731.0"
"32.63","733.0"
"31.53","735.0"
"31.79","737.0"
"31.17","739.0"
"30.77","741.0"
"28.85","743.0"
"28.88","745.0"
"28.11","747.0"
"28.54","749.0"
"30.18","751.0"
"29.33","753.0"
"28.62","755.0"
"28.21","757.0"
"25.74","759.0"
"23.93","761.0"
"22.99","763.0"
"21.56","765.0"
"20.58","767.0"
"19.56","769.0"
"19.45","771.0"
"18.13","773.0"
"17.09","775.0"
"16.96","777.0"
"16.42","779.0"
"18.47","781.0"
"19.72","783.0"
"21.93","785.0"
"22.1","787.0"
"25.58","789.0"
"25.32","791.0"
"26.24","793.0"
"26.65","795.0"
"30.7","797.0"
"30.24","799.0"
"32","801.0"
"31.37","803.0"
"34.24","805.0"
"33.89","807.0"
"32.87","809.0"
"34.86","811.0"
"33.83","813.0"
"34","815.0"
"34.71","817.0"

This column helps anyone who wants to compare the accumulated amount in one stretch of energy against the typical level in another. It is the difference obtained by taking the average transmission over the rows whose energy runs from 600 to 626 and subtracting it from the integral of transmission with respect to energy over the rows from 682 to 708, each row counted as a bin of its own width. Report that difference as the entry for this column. 860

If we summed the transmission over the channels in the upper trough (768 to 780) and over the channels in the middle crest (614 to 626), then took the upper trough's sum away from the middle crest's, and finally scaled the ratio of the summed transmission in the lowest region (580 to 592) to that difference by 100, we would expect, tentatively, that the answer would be 221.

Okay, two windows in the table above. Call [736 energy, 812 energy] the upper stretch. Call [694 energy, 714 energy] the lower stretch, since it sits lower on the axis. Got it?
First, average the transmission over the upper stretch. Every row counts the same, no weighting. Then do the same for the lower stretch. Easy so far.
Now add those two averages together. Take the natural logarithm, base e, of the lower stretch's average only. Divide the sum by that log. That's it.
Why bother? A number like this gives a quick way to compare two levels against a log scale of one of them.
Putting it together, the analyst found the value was 17.0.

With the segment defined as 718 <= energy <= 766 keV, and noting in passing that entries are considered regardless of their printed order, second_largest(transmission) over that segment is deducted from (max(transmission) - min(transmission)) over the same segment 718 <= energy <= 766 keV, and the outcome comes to -21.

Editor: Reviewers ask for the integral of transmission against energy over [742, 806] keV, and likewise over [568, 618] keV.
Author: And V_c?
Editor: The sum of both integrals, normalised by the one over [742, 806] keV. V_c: 2.0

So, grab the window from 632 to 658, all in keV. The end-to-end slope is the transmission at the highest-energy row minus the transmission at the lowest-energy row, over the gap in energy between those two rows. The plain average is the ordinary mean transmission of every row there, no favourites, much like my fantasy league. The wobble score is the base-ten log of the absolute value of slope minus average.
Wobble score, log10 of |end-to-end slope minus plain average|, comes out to 1.53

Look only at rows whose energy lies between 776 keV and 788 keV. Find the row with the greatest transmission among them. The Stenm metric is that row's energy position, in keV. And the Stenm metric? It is 787.0 keV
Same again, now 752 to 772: 753.0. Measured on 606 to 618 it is 609.0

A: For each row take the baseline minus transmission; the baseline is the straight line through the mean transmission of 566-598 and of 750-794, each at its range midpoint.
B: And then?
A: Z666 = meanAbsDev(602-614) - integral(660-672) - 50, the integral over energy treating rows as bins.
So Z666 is 53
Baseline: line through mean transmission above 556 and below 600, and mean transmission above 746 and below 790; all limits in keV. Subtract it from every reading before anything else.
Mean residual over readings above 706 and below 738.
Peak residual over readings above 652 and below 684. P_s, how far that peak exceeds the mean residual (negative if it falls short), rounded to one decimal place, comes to 3.5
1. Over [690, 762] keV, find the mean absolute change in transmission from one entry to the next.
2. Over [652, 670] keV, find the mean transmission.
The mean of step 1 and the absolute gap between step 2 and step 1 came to 17.5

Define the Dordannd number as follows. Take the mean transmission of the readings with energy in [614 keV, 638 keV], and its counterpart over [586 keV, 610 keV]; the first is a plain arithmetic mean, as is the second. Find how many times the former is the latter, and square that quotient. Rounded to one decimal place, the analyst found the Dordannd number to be 1.0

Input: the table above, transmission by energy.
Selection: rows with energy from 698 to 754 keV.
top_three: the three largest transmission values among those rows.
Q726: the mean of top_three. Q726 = 35.5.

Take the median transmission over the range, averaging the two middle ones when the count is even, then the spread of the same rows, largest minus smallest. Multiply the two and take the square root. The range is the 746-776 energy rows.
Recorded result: 17.7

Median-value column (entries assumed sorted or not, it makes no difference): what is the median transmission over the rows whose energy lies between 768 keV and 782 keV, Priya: 18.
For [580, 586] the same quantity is 32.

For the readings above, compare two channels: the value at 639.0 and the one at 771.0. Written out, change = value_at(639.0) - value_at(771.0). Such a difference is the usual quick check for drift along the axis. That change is 14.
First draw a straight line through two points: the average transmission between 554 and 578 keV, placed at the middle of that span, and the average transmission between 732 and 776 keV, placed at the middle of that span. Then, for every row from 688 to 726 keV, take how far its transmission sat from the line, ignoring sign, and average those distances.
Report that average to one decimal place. 5.3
